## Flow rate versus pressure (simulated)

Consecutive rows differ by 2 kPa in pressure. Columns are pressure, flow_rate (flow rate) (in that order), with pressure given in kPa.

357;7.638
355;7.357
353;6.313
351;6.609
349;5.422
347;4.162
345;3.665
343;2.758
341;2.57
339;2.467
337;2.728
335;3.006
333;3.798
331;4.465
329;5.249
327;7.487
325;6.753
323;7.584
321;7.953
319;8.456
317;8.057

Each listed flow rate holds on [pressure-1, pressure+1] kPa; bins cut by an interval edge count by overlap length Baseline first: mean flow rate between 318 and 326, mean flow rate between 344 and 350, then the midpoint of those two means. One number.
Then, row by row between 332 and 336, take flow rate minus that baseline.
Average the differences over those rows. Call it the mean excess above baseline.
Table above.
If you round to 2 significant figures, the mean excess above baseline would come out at -2.6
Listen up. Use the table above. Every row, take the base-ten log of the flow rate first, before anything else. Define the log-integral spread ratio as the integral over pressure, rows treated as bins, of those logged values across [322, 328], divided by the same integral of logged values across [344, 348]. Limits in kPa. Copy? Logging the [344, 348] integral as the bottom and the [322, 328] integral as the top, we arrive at 2.18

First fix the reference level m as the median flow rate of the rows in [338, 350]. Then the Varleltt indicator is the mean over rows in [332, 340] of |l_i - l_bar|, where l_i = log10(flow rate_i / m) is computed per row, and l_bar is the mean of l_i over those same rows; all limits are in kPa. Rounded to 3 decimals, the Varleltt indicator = 0.057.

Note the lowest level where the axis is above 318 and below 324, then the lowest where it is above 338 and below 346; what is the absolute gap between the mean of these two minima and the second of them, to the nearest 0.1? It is 2.6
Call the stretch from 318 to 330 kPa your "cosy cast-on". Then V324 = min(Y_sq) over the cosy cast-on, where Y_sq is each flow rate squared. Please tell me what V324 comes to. 28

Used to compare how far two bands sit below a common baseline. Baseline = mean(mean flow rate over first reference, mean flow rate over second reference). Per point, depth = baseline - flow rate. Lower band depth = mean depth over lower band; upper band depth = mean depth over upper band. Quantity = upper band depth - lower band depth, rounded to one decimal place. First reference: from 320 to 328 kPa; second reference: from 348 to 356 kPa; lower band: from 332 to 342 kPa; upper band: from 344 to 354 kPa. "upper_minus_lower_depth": -2.3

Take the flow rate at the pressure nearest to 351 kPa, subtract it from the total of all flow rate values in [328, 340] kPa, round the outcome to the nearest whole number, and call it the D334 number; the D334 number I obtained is 15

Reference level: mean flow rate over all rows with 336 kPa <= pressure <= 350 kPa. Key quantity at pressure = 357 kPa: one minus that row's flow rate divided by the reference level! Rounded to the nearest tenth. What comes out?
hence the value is -1.2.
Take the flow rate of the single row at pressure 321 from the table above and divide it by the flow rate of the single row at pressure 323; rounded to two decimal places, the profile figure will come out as 1.05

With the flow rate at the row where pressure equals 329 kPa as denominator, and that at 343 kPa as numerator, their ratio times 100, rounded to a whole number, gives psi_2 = 53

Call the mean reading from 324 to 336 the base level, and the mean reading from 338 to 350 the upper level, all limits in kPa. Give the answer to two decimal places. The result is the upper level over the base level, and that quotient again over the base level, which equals 0.13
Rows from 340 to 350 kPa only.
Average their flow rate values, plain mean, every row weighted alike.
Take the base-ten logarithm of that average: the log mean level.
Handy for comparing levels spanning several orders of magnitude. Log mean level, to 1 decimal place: 0.6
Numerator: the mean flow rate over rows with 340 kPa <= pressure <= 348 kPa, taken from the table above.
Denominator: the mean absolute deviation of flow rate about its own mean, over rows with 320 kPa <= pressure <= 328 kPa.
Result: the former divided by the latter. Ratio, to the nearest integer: 10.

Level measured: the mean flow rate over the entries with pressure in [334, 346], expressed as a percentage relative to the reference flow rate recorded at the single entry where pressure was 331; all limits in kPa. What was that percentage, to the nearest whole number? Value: 64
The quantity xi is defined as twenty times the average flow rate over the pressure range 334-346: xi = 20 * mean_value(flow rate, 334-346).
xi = 57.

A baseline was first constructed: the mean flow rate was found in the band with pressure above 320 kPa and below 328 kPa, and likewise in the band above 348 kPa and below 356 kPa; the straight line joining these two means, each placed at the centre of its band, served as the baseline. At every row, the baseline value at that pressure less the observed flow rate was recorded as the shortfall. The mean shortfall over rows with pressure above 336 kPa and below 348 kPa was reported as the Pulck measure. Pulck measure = 3.7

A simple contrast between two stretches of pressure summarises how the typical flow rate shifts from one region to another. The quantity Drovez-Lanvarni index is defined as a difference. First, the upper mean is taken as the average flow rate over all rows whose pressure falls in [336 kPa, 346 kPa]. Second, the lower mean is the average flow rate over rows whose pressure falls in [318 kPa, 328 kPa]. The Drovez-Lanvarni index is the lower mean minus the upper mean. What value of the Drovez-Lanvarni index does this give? 4.8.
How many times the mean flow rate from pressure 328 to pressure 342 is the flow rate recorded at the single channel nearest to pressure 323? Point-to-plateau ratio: 2.19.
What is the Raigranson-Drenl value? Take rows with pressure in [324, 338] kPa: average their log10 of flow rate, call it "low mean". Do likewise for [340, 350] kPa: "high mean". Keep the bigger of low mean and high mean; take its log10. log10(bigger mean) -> -0.185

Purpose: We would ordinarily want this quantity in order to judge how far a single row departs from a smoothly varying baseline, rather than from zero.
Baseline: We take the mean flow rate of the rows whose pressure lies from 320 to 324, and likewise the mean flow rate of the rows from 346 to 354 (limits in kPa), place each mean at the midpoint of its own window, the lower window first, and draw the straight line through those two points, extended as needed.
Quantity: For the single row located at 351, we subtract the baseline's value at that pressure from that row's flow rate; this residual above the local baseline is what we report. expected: 1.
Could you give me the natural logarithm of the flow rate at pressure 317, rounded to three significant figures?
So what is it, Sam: 2.09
